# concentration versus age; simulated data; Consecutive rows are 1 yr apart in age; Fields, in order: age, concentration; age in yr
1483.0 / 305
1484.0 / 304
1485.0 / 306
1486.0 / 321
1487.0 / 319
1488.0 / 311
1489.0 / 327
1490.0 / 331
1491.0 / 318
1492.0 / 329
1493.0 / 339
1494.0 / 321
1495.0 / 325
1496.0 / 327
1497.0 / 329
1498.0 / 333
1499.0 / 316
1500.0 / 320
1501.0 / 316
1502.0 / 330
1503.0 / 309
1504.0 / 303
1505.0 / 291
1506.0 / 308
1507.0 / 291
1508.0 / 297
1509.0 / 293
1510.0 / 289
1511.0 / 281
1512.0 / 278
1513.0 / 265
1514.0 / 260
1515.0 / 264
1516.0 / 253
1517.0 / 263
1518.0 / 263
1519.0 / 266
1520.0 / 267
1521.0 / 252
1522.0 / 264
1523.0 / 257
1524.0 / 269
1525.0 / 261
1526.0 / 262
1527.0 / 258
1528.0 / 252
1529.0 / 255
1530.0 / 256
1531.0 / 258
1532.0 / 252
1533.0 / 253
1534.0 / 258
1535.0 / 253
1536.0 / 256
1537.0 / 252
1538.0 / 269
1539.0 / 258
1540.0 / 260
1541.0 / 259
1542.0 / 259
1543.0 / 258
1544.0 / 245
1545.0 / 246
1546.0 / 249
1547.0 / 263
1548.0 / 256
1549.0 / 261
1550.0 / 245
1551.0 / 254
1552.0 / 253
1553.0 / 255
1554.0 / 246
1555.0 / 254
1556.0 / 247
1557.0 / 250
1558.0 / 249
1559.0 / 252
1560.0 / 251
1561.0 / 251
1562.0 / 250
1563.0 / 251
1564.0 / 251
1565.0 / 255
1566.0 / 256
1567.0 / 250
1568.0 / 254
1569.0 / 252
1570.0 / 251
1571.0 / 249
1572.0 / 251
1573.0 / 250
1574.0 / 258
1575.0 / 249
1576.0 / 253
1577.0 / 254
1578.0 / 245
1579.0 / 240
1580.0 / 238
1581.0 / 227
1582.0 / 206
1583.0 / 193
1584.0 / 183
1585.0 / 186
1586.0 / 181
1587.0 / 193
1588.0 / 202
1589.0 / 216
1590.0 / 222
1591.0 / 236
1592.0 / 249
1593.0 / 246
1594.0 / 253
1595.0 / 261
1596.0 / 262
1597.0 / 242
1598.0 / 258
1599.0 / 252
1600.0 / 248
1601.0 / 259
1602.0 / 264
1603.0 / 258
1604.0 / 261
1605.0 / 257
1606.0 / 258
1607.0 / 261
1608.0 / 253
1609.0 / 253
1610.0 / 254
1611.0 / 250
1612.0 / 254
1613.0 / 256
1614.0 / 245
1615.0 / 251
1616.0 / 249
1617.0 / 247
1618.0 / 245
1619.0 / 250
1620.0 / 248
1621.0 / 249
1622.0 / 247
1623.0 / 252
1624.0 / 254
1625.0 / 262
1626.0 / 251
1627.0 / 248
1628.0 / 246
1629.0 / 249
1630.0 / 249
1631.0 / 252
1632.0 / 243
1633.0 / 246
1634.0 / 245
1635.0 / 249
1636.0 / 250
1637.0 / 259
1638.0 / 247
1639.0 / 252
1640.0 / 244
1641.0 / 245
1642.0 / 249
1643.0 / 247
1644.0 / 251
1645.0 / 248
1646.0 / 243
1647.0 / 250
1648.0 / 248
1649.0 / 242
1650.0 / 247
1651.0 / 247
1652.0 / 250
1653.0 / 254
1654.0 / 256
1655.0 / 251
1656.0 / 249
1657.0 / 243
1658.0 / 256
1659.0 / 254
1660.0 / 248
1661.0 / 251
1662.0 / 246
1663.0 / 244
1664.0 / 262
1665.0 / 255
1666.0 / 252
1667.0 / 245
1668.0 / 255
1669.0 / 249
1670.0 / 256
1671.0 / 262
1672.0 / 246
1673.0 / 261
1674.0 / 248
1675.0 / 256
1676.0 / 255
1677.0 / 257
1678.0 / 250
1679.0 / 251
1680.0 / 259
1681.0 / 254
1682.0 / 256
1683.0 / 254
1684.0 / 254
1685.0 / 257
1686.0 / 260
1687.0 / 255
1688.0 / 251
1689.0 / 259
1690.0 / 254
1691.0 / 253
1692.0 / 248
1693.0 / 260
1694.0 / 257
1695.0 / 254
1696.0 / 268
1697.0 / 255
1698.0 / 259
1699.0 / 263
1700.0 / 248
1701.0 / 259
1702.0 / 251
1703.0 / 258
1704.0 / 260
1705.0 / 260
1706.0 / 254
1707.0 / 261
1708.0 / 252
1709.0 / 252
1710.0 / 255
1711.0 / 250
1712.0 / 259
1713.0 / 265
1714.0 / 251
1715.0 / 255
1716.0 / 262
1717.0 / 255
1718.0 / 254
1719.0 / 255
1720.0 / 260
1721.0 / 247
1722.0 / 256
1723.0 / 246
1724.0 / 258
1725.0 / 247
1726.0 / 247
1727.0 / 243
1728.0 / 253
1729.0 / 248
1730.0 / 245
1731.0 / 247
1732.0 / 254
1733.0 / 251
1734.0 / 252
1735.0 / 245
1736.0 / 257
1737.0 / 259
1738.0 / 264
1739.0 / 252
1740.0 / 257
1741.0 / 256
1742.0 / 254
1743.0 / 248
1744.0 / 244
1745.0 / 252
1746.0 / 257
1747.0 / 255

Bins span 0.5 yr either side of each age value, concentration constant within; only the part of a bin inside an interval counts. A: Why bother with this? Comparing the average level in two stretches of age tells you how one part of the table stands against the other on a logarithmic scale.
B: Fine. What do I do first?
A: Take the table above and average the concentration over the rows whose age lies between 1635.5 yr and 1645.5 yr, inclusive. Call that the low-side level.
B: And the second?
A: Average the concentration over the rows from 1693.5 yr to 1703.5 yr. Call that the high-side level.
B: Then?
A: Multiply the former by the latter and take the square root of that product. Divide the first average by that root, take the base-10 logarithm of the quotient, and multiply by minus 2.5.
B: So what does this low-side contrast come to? 0.017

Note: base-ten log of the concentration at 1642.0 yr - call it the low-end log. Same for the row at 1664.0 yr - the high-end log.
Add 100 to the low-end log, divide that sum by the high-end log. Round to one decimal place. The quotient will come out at 42.3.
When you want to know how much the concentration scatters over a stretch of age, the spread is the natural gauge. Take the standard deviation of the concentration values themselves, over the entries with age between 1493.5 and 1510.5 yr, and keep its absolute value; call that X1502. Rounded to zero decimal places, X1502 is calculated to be 15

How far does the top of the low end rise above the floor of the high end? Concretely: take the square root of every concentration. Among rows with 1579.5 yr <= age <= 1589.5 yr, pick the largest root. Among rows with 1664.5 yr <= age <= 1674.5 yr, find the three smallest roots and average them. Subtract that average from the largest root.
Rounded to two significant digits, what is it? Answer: -0.27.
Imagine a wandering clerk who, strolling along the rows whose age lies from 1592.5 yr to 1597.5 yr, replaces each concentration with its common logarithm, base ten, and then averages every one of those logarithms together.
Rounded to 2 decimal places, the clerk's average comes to 2.40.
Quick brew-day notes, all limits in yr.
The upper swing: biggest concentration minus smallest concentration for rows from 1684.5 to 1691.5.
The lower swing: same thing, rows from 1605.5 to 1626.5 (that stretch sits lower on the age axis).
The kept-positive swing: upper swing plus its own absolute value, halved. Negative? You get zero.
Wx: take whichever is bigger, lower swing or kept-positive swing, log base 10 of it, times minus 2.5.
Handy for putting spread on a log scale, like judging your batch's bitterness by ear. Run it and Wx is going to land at -3.1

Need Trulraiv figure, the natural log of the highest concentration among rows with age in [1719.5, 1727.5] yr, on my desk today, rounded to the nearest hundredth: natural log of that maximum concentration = 5.56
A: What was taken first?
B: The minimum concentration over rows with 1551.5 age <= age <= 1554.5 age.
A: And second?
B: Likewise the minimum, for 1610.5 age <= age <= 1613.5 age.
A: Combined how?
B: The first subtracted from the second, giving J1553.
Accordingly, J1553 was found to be 4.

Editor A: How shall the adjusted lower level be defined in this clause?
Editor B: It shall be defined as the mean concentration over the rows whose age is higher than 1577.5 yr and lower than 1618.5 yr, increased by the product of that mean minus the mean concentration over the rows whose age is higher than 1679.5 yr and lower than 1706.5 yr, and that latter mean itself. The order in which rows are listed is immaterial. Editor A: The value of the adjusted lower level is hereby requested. -4100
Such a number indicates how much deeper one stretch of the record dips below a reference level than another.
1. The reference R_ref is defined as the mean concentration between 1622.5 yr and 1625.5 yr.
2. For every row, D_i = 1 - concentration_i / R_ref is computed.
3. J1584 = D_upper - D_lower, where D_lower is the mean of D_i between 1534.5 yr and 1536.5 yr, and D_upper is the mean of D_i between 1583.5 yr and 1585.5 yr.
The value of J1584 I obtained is 0.27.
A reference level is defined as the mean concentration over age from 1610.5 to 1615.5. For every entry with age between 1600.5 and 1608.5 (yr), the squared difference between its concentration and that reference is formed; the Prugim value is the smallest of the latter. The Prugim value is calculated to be 3.2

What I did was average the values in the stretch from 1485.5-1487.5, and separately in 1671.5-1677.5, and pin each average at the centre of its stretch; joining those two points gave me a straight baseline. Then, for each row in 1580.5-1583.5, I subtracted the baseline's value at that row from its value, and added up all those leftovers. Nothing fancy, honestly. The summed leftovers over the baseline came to -233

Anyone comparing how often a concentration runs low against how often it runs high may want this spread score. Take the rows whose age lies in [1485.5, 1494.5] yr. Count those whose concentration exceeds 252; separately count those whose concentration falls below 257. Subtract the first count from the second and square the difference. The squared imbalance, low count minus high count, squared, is 81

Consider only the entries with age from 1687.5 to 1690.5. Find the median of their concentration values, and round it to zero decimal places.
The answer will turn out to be 254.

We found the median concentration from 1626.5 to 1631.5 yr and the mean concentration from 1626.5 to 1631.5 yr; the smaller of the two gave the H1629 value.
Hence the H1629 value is 249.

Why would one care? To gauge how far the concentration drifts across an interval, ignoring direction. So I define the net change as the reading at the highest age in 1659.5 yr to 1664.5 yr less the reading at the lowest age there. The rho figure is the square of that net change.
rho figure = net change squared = 196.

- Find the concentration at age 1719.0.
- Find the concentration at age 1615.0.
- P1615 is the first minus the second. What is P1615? 4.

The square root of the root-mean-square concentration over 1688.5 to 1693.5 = 16.0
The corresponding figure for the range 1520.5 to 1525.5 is 16.1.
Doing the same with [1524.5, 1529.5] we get 16.1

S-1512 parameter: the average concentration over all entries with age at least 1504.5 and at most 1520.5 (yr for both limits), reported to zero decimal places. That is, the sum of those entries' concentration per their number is 277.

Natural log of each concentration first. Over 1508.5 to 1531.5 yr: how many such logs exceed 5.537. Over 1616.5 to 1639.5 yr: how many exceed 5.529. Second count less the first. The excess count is -14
